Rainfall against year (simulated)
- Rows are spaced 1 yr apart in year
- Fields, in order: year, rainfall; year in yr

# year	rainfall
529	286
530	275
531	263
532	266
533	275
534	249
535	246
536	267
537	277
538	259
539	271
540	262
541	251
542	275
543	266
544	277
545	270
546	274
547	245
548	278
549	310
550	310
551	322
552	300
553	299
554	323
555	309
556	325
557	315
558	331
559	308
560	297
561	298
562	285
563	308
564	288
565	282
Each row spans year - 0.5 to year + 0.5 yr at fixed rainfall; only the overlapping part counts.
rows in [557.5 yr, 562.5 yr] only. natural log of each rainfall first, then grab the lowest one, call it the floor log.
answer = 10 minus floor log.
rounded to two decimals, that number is 4.35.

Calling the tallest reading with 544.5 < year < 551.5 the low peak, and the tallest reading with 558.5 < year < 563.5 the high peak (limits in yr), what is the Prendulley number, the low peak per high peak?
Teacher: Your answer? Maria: 1.05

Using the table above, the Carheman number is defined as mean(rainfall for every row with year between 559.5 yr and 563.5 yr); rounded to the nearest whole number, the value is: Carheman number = 297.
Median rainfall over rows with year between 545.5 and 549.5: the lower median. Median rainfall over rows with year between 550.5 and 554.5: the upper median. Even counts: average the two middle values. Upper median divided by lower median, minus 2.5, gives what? -1.37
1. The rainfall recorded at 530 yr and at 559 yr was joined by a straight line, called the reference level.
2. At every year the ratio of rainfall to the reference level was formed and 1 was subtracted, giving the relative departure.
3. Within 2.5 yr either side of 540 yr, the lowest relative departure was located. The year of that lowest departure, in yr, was 541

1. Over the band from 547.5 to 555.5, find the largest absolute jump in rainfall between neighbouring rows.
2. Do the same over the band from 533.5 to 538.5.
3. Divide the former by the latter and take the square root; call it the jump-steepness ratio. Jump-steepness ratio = 1.23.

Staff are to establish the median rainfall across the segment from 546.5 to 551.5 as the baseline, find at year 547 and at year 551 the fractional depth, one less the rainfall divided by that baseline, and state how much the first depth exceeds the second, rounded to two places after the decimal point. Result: 0.25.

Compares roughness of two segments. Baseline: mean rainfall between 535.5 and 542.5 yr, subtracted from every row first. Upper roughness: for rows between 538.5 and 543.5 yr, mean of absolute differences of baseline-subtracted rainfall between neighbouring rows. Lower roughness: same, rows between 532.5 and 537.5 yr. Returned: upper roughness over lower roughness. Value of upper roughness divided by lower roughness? 0.88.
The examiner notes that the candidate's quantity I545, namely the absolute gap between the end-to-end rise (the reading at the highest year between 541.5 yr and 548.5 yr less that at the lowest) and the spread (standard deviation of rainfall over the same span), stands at 8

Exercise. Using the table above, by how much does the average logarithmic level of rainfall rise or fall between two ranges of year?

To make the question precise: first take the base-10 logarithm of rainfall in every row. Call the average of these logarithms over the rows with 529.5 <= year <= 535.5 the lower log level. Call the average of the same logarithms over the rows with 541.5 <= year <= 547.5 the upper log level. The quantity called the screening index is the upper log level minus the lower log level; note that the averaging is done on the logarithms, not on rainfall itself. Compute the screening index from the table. 0.01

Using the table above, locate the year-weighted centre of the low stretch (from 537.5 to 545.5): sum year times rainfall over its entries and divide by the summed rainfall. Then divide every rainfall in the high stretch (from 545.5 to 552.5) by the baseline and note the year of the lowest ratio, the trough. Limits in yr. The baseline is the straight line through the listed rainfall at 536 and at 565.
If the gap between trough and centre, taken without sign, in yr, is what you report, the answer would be 5.5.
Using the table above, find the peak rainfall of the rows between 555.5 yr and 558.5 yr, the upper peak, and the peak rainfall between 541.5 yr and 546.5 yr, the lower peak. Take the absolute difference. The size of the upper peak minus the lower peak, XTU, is 54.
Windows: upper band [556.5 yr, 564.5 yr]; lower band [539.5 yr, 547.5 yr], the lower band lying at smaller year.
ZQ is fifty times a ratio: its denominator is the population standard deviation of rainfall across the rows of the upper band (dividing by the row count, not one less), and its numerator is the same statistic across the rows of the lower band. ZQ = 39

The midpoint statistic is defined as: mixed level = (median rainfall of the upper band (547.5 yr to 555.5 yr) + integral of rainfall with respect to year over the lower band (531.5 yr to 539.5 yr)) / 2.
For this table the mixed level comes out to 1210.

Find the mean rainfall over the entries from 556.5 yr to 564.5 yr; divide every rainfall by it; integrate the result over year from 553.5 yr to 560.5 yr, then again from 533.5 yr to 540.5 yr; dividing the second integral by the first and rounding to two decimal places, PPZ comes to 0.83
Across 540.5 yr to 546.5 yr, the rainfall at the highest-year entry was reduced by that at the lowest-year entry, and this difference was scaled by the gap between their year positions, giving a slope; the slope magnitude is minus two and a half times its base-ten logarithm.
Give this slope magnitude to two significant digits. -1.7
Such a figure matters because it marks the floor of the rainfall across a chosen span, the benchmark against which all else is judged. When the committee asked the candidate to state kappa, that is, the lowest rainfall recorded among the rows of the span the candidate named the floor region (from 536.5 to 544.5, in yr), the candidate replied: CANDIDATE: 251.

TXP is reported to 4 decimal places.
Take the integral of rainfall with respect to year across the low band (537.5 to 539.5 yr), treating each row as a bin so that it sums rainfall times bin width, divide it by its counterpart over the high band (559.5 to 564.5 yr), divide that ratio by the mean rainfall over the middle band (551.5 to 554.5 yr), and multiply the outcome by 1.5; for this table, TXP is 0.0018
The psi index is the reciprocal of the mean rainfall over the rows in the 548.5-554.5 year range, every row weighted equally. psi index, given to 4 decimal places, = 0.0032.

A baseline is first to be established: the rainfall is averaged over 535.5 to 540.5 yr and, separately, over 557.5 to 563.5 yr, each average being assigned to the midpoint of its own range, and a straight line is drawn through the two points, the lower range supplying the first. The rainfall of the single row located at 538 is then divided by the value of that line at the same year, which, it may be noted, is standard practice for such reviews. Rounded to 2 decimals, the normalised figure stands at 0.97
